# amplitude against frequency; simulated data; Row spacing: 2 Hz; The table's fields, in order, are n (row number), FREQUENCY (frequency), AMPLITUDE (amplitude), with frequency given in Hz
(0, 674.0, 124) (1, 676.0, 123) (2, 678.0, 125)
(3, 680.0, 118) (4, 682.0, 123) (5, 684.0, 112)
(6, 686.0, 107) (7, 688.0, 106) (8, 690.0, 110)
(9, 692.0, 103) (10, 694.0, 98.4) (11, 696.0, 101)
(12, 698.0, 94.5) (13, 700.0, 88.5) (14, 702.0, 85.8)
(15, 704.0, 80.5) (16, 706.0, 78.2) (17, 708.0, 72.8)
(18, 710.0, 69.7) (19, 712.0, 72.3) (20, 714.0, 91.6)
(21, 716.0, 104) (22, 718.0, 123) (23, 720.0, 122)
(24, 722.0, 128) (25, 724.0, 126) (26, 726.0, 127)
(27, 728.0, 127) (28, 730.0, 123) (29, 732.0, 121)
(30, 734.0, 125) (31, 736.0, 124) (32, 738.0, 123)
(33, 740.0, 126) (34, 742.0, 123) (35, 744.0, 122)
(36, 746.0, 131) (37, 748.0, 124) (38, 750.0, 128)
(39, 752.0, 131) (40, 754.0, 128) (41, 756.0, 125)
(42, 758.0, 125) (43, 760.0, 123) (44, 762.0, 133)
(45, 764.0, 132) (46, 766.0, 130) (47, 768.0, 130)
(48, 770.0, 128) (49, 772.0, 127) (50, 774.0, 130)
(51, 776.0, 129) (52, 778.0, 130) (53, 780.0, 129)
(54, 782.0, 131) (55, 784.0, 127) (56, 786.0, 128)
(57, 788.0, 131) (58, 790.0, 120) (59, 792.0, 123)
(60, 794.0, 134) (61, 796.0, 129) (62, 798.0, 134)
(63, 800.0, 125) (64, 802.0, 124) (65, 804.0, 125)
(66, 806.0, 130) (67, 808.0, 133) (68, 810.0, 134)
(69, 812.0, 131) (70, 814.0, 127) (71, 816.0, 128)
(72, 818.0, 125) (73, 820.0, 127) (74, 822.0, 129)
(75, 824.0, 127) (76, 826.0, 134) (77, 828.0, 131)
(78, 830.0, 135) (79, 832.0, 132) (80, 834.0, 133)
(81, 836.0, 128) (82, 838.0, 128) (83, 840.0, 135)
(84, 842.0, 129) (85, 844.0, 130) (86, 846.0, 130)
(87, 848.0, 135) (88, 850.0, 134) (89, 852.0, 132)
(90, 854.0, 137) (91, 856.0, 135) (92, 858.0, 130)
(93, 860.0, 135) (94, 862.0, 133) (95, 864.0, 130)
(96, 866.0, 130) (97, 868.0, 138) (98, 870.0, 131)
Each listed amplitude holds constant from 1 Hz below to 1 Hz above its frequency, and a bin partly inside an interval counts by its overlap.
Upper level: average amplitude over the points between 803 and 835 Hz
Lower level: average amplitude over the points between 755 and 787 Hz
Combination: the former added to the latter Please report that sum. 259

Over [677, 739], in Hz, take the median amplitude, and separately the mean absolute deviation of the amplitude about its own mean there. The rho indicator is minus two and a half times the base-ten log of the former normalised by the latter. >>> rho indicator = -2.1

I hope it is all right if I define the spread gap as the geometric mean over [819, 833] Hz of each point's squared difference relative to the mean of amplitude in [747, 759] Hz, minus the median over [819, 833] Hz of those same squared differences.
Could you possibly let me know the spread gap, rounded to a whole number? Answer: -14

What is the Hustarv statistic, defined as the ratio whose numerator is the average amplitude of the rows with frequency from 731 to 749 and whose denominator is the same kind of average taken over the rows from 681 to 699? 1.17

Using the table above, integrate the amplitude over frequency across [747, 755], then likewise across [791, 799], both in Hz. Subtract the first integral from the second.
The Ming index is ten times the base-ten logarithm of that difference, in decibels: 13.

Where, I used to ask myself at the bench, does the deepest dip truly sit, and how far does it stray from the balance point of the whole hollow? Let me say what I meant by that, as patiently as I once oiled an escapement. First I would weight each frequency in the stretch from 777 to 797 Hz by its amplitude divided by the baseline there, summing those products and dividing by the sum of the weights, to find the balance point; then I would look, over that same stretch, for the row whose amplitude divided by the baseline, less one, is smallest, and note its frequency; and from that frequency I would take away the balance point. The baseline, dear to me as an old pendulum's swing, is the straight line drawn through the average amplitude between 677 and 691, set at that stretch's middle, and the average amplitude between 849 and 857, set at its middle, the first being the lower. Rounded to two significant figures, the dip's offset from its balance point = 3.1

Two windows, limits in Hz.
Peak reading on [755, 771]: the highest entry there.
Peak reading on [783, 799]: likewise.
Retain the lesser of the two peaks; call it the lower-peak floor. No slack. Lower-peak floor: 133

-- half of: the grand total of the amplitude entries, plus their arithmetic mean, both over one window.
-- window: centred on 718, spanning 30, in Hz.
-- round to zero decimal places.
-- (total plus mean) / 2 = 835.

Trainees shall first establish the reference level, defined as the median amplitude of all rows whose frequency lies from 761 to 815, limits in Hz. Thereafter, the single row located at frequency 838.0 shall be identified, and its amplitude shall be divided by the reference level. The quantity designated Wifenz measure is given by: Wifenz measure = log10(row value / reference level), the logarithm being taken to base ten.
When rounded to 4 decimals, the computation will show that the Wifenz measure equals -0.0067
